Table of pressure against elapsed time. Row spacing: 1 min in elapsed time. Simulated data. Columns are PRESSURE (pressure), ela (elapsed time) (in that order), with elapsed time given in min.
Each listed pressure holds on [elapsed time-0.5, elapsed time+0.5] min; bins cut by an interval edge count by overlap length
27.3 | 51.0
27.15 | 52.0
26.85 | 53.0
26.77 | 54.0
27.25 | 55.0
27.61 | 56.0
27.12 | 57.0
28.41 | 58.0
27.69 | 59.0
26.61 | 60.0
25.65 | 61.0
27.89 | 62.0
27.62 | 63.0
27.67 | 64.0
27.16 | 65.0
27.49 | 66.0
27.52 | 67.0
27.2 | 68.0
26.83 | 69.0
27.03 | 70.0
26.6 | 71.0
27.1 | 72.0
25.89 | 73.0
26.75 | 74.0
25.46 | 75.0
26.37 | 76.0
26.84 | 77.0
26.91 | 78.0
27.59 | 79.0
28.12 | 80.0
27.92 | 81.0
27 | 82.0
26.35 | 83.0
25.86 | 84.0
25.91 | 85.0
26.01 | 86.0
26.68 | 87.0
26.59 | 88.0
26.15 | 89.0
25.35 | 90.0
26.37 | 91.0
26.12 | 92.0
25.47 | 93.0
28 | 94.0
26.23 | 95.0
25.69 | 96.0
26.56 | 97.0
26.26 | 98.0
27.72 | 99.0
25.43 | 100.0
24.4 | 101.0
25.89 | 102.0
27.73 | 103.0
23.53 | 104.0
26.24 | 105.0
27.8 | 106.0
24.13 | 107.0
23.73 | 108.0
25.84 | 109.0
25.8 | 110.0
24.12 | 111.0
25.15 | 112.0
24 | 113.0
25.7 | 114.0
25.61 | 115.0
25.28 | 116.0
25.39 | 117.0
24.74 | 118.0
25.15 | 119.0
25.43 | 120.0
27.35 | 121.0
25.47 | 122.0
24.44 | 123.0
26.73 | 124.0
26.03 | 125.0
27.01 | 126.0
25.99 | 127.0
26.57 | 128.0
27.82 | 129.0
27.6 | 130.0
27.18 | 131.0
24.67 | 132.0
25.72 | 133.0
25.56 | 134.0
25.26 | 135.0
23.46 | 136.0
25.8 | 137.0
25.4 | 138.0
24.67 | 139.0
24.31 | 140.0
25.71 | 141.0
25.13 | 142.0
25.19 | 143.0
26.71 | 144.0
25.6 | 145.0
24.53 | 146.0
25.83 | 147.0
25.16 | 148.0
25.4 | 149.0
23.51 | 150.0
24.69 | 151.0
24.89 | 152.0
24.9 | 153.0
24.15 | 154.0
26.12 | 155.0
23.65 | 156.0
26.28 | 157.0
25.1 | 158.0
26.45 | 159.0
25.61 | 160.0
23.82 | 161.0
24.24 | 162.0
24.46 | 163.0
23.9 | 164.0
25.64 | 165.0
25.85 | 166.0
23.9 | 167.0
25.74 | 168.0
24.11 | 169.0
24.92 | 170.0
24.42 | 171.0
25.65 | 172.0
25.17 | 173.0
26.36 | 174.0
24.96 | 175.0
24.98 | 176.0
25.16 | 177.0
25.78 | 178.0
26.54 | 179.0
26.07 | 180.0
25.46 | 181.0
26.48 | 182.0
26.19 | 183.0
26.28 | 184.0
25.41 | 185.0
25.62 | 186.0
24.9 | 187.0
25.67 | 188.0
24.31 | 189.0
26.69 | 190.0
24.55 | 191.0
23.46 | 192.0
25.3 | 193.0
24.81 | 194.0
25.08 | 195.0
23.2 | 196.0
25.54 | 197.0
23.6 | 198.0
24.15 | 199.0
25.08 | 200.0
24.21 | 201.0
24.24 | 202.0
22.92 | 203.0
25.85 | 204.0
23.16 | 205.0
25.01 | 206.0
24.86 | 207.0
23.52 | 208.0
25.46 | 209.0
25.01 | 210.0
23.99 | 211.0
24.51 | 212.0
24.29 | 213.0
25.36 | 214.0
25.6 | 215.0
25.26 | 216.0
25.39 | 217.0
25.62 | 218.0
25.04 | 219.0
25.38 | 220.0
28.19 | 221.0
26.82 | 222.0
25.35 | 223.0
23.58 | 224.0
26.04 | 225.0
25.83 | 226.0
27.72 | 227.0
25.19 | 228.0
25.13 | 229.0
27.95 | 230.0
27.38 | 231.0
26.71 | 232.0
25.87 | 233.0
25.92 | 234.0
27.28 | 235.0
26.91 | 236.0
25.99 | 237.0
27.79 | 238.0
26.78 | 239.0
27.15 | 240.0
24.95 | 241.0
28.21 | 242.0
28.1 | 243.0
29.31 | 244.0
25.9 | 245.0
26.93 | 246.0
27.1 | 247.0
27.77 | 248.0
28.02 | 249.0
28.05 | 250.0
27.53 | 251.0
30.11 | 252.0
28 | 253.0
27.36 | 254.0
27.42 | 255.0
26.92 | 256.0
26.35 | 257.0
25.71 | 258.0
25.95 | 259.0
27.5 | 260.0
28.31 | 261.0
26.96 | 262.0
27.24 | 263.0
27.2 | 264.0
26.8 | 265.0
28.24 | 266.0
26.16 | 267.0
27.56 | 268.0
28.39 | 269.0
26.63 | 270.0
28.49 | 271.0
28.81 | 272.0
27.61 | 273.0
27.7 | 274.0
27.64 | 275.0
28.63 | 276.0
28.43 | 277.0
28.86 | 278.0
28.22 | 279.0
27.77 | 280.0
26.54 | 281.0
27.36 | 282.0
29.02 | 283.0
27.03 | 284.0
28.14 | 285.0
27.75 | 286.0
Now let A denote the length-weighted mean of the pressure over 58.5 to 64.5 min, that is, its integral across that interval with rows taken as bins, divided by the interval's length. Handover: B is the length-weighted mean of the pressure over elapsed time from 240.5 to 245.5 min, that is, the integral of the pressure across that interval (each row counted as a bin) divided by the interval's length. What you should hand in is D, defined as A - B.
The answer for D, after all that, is -0.1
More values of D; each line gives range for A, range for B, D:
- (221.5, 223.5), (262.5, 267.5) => -1.0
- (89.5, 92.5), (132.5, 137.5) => 0.8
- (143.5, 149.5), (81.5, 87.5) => -0.8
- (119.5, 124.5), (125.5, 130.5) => -1.1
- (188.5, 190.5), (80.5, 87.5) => -1.0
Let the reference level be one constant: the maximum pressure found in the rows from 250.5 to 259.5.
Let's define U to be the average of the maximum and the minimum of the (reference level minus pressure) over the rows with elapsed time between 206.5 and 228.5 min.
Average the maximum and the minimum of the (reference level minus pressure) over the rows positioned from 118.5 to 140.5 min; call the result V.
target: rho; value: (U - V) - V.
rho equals -4.7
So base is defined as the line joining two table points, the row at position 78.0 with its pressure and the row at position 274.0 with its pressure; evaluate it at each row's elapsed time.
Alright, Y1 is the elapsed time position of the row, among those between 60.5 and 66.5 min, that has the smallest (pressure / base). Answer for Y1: 61.0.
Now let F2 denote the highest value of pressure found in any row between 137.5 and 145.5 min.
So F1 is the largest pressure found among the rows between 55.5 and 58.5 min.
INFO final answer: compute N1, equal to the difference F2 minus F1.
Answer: -1.7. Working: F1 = 28.41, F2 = 26.71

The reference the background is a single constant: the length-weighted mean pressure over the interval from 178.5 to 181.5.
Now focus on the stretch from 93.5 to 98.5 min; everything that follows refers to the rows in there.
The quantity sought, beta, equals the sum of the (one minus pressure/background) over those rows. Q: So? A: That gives -0.1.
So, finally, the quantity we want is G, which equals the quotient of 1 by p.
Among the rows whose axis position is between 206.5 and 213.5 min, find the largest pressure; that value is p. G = 0.0393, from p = 25.46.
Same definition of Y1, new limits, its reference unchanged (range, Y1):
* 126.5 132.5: 132.0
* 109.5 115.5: 113.0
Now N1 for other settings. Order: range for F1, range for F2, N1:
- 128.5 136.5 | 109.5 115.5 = -2.0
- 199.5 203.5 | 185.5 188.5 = 0.6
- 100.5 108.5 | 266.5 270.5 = 0.6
